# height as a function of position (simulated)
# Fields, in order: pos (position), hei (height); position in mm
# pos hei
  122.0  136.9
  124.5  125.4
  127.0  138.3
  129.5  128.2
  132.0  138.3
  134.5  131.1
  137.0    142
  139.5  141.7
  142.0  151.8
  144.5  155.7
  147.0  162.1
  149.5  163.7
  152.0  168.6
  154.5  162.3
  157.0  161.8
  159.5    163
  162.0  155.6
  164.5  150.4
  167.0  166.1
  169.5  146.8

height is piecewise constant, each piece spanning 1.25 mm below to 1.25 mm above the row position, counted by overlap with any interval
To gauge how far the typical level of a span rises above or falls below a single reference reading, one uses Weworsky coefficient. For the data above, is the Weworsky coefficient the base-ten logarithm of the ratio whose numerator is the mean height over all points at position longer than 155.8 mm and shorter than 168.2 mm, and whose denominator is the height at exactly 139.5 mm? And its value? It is 0.05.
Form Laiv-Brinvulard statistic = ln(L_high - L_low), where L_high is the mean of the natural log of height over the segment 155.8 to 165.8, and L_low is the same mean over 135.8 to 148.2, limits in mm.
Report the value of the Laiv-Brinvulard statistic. -3.1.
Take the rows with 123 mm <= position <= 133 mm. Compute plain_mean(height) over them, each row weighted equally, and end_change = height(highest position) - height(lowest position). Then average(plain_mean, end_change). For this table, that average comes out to 73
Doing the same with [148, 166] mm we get 74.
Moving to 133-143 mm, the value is 81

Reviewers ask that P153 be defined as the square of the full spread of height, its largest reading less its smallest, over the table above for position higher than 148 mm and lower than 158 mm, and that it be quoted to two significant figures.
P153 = 46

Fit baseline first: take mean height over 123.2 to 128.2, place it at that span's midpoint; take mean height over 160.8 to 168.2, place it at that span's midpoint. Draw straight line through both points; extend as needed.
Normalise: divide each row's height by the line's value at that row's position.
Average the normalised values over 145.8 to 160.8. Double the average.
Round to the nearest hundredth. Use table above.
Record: 2.18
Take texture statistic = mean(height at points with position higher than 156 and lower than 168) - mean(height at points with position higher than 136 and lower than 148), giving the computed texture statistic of 9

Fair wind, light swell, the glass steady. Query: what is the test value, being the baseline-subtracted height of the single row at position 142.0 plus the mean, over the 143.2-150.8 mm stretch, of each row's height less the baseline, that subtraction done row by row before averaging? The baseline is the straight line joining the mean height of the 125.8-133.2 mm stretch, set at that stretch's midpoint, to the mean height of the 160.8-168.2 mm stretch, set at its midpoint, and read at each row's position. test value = 23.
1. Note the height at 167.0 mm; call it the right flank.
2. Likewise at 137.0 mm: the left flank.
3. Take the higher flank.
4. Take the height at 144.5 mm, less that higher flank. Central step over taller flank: -10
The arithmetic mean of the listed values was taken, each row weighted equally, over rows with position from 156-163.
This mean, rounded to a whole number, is 160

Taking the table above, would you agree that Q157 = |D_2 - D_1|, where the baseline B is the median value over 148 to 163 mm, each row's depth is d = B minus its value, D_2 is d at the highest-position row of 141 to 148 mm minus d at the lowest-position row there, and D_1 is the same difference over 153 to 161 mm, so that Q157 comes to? 10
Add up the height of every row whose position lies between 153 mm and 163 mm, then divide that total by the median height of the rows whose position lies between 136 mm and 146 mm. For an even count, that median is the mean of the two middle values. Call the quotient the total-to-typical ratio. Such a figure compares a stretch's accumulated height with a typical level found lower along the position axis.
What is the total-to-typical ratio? 4.38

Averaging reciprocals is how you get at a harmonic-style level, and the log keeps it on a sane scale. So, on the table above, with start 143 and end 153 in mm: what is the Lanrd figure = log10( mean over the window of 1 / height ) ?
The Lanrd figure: -2.21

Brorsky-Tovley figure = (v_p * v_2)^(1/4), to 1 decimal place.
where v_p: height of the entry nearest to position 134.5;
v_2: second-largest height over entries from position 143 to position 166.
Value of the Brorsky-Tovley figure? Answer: 12.1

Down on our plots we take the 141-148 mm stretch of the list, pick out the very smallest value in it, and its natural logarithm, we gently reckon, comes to 5.02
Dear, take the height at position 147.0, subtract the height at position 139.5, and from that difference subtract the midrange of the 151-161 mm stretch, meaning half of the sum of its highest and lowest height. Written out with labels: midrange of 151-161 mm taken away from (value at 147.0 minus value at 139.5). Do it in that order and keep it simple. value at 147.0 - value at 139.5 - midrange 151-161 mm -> -145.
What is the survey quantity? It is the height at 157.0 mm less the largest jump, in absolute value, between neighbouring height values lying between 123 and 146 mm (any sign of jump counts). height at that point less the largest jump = 149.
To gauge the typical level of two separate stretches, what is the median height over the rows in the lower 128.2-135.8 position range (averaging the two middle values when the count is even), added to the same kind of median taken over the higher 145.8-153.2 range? 295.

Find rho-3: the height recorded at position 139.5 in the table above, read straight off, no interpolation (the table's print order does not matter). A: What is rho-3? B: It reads 141.7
